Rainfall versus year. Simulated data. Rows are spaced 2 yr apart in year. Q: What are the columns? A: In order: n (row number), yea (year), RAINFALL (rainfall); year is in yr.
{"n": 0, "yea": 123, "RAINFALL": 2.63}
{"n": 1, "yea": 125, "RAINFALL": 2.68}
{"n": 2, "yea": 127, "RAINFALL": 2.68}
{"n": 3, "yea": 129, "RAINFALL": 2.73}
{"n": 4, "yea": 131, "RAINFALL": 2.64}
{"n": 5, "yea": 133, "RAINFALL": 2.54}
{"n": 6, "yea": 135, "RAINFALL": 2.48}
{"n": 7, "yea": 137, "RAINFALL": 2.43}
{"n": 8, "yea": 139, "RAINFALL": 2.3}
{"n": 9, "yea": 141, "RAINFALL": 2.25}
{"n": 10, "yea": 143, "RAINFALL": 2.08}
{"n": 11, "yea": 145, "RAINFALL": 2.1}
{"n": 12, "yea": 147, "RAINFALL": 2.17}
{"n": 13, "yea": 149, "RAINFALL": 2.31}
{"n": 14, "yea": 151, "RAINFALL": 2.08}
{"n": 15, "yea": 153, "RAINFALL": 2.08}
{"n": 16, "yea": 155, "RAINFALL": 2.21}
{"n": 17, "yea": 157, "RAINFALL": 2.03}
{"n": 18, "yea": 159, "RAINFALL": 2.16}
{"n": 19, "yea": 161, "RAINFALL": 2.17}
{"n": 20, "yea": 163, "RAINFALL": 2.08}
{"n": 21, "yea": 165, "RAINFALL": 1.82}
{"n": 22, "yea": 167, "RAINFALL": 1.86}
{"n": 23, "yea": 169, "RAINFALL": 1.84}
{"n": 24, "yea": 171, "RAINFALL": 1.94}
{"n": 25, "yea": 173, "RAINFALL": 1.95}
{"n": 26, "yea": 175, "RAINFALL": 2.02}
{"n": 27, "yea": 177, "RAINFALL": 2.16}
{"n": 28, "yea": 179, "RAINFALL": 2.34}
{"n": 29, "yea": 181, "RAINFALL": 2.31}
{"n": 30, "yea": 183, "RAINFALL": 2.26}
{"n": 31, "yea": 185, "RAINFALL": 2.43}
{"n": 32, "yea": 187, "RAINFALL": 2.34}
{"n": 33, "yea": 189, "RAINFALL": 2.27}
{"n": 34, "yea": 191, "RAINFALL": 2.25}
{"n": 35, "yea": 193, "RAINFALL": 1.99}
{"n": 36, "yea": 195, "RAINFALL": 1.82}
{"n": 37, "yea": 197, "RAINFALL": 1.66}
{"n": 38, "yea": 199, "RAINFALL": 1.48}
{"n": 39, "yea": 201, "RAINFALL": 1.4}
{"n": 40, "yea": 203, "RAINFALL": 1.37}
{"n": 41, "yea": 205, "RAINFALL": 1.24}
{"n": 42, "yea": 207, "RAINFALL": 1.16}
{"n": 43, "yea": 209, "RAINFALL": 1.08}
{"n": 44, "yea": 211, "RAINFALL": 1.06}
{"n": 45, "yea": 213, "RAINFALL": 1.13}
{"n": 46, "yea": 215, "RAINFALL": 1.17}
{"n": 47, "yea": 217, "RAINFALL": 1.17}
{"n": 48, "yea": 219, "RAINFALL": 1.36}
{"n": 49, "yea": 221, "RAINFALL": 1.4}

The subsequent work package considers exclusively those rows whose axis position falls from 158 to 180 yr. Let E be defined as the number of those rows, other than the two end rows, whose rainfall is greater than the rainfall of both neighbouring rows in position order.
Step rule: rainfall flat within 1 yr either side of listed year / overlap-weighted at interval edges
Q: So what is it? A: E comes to 2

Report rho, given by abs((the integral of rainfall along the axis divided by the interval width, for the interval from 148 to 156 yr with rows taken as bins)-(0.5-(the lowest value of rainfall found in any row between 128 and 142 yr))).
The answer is 3.9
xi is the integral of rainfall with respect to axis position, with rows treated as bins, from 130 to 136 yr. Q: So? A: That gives 15.3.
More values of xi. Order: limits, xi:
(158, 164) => 12.8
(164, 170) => 11.0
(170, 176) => 11.8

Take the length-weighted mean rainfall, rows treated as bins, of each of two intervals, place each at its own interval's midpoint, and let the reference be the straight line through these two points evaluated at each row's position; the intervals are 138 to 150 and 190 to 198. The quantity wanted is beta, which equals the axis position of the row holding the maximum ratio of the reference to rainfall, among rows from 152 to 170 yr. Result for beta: 165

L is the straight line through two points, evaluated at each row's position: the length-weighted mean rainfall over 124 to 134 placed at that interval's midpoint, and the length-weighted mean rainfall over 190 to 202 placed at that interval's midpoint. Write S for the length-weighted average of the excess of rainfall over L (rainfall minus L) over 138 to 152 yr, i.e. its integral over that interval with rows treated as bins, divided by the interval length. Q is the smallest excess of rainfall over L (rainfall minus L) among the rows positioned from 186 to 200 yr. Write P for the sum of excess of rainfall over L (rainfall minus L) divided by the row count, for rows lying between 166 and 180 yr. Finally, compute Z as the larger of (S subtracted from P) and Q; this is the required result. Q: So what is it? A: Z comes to 0.2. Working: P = -0.1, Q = -0.25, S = -0.26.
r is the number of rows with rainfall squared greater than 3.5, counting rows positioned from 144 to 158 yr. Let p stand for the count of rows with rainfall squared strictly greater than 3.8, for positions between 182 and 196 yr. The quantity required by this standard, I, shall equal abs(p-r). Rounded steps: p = 6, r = 7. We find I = 1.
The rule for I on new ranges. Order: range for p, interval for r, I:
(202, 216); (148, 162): 7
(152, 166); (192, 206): 5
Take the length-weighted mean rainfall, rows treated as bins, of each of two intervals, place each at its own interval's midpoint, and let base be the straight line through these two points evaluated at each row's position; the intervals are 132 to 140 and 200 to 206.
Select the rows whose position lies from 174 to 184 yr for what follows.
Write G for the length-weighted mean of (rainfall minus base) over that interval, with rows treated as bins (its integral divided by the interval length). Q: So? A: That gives 0.5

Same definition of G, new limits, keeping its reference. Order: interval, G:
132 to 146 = -0.1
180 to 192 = 0.7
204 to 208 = -0.1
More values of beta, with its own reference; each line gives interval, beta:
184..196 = 195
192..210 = 209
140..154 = 143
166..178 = 169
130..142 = 141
